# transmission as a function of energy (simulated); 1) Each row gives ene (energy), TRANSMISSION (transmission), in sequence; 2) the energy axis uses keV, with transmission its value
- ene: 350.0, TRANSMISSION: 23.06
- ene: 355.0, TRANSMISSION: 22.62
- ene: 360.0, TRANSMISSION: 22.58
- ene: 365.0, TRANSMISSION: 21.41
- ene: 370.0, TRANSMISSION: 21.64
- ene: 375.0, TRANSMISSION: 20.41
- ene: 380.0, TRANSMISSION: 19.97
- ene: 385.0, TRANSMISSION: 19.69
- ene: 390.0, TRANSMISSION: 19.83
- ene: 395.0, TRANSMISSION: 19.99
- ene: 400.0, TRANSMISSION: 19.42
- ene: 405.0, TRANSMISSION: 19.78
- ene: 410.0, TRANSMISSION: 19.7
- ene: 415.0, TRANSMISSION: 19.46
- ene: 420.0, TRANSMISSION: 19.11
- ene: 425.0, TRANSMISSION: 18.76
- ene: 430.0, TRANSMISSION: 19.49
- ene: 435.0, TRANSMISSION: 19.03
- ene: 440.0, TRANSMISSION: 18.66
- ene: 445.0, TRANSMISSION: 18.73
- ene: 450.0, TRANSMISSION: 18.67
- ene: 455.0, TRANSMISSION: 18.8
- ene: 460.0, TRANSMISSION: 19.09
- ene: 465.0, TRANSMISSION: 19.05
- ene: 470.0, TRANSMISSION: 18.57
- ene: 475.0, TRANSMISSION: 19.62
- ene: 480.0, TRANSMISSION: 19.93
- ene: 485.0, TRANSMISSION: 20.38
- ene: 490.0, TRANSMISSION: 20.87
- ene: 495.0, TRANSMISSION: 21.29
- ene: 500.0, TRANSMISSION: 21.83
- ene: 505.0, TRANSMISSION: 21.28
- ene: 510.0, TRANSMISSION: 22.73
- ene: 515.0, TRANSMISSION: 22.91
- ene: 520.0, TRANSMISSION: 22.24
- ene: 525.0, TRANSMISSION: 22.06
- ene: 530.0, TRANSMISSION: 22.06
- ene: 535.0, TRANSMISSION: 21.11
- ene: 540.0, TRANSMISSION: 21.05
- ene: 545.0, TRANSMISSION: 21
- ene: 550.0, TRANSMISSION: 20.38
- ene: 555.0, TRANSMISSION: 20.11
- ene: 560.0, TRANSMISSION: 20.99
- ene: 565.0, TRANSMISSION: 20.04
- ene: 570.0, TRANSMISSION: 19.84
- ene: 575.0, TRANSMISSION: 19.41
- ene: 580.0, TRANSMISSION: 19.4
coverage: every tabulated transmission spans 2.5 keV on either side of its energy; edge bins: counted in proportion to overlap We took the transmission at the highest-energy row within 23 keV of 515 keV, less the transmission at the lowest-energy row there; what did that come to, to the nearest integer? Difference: 0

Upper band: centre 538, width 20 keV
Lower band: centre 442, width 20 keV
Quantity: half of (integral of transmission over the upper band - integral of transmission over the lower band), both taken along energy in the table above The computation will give 25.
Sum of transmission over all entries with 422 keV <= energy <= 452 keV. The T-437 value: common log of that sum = 2.05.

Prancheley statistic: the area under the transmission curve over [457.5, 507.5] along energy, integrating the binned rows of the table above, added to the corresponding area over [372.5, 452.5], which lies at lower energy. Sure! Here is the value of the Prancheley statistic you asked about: 2563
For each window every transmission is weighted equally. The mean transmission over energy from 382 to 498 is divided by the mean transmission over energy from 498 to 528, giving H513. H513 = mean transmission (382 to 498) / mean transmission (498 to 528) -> 0.88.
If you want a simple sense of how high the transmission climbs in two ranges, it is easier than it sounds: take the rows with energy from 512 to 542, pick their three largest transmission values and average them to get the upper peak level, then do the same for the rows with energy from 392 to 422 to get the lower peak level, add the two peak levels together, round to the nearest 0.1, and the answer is 42.2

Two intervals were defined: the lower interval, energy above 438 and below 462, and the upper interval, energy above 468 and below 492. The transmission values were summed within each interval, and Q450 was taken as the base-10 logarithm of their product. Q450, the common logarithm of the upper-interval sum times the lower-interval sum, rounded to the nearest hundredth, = 3.97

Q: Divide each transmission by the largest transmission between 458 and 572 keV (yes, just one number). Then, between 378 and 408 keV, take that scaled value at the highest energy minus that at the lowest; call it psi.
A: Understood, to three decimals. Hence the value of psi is -0.008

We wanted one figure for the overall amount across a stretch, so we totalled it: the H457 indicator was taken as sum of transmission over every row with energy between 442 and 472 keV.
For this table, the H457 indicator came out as 113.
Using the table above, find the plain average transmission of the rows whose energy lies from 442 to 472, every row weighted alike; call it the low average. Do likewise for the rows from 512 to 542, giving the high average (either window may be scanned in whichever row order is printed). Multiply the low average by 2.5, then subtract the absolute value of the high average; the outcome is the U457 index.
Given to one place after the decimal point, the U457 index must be 25.1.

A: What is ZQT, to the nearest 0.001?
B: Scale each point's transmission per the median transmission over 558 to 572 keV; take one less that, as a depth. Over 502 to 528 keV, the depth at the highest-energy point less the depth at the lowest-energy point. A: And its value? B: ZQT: -0.039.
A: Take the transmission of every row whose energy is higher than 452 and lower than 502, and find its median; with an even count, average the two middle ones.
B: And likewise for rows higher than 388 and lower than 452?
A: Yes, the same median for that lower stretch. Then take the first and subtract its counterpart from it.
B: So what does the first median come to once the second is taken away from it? 0.4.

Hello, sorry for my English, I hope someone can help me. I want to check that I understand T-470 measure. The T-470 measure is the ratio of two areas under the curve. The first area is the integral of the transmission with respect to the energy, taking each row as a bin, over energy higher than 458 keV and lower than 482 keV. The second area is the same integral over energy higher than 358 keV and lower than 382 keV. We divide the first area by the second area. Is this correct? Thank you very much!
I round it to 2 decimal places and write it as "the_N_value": 0.91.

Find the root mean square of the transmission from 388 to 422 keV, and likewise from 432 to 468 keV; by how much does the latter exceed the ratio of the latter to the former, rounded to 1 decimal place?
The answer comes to 17.9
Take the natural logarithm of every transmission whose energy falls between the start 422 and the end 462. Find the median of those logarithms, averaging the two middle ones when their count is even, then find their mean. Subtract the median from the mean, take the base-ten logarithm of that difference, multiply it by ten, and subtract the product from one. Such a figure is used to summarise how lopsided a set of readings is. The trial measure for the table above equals 22.9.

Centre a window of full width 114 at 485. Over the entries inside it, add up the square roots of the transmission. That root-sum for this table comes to 104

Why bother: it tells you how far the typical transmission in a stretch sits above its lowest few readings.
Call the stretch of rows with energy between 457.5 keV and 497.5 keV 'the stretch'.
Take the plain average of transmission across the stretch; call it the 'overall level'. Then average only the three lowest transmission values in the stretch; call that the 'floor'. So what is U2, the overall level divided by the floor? 1.05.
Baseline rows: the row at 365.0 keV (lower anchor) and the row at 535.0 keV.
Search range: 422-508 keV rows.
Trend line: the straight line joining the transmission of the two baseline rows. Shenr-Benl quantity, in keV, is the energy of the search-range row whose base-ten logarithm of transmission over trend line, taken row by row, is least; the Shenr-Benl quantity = 470.0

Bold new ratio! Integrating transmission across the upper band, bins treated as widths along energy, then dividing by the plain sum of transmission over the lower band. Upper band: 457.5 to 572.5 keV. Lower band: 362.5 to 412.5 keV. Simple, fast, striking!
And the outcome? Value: 12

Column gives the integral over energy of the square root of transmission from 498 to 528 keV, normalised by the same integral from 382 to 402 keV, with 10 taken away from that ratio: -8.4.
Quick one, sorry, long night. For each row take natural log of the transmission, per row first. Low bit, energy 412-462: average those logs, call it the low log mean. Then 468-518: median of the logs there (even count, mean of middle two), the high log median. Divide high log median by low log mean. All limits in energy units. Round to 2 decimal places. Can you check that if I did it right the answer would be 1.04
